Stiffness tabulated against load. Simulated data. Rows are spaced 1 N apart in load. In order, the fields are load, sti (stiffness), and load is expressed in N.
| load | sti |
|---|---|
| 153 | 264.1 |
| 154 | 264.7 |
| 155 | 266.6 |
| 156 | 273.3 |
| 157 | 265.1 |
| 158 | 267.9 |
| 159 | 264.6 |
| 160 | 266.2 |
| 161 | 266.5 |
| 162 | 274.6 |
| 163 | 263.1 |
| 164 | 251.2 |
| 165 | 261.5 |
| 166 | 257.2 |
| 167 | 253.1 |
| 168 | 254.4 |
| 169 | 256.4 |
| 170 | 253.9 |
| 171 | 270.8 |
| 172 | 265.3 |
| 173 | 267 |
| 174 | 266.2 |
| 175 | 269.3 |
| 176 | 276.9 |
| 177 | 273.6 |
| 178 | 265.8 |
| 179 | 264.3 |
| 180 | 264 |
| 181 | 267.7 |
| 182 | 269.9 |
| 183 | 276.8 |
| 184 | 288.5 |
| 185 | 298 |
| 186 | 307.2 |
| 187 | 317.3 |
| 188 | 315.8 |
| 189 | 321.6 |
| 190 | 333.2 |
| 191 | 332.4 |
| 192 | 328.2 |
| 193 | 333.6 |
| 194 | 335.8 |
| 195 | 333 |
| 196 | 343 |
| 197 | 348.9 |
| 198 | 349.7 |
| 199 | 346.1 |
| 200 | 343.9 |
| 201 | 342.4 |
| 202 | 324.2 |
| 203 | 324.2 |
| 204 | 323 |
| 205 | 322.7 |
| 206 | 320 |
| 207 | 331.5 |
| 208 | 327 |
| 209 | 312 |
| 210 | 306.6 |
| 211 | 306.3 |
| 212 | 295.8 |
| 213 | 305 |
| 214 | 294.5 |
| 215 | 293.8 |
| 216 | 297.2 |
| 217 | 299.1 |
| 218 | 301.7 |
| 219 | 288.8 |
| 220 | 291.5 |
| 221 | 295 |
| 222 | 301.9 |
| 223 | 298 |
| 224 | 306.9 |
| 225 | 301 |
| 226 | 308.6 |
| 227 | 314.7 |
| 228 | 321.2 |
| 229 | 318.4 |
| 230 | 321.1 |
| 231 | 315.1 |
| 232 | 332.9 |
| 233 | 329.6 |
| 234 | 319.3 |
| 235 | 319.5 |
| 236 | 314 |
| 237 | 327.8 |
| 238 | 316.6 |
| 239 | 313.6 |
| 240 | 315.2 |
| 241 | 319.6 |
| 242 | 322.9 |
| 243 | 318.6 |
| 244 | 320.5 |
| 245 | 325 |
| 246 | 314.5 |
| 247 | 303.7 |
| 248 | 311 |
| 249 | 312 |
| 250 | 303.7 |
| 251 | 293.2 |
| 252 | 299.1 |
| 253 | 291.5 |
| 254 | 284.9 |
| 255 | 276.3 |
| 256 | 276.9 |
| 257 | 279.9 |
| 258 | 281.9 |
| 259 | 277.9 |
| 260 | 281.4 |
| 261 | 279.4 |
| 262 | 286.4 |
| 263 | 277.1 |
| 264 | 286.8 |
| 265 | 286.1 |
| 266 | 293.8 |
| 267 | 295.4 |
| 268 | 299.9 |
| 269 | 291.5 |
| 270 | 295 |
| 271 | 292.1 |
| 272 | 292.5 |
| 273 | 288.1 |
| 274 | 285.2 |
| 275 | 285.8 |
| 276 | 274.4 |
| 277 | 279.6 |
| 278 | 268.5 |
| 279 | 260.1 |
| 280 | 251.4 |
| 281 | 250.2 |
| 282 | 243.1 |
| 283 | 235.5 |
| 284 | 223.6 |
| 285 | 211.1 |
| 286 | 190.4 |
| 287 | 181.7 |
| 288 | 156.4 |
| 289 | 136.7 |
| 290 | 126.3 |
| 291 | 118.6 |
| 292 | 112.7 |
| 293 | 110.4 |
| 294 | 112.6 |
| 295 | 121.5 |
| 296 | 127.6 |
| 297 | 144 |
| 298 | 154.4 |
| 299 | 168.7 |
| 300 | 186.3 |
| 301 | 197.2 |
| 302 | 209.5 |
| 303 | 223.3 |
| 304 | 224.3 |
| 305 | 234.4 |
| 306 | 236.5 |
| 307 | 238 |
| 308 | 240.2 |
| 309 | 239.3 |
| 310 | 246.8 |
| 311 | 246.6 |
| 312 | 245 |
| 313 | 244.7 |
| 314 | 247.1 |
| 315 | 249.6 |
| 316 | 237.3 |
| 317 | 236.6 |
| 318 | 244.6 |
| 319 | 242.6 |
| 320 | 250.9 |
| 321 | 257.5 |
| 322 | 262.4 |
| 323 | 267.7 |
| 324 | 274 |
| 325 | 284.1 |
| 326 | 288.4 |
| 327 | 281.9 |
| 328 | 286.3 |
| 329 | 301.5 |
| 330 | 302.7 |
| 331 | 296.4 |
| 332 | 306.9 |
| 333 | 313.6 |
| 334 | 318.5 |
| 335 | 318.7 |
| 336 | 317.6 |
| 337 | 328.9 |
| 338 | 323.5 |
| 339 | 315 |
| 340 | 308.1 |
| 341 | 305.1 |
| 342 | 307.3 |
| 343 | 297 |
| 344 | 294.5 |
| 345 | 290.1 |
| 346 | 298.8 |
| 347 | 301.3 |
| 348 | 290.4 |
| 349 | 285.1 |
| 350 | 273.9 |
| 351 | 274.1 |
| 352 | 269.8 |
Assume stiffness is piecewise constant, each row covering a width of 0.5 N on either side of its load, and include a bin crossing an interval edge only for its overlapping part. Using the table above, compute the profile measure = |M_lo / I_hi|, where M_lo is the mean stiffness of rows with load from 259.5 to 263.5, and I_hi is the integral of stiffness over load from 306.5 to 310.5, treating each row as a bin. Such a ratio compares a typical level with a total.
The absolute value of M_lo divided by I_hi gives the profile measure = 0.29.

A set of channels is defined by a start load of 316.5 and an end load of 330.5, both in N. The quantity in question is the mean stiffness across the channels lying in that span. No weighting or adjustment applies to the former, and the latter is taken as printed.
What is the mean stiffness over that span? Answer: 270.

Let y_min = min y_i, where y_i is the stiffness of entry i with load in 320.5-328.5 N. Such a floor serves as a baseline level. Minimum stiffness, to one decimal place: 257.5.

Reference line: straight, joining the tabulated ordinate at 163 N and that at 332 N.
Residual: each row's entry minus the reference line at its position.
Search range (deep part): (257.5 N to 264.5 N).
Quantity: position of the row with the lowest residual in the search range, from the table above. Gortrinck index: 263 N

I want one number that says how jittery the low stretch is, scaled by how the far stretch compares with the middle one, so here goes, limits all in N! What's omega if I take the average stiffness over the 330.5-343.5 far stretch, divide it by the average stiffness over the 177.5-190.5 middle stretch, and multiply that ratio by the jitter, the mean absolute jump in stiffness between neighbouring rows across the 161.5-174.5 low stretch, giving 6.5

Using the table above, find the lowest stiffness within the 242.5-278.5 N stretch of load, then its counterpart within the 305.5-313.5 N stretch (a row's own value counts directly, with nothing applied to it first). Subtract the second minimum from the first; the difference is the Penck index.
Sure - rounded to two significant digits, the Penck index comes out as 32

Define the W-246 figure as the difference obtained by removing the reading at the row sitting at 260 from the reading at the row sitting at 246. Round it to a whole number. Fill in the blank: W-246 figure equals 33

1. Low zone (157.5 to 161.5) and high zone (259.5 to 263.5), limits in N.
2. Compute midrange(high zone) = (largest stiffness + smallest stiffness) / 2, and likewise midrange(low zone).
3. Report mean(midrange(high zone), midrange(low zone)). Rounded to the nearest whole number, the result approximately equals 274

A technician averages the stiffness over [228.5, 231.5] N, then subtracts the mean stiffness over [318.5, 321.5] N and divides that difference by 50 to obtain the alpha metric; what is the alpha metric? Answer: 1.4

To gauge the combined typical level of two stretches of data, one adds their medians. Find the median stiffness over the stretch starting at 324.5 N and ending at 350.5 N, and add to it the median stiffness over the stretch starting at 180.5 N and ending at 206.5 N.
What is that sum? 626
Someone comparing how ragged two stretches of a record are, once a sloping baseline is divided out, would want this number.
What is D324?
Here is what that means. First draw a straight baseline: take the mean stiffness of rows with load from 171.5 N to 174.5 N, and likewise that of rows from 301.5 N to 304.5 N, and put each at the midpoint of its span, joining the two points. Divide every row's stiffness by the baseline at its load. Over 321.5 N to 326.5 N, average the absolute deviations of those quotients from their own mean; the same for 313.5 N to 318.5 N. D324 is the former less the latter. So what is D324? 0.022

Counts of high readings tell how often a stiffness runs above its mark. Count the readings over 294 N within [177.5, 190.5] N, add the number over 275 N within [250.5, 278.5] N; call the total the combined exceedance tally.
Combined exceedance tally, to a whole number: 32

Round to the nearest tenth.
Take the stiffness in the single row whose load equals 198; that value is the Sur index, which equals 349.7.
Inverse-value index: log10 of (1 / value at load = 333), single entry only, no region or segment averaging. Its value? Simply -2.496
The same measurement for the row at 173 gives -2.427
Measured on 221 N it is -2.470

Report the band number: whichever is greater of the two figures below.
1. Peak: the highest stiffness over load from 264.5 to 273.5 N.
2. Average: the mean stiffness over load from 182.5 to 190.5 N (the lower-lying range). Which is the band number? 307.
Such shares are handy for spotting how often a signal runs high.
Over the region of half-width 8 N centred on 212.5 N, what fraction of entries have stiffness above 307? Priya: 0.31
